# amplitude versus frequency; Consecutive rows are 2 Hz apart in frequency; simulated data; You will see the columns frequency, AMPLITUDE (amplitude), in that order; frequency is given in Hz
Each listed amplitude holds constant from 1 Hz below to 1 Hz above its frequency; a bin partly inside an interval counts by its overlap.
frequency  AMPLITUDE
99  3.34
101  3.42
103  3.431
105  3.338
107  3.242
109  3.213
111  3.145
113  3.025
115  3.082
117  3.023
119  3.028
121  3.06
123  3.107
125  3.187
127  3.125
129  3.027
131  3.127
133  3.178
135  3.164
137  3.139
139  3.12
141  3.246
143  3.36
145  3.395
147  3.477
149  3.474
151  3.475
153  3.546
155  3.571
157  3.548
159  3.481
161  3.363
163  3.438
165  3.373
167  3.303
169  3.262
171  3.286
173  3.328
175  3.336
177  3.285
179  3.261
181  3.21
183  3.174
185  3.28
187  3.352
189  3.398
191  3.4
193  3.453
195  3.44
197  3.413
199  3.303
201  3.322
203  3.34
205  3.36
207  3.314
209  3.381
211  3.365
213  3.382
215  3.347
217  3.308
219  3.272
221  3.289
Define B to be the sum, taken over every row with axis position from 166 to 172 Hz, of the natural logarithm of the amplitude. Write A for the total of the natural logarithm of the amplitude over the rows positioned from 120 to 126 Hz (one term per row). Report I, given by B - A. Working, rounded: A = 3.41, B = 3.57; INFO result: 0.16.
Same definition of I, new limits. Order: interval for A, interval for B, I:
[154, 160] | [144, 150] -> -0.07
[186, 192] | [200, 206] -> -0.04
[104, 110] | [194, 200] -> 0.11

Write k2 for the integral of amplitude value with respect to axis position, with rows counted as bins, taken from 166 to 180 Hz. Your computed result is 46.1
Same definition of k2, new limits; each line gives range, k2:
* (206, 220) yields 46.7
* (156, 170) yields 47.5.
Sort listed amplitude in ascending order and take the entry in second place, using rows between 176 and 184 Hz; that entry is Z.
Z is 3.21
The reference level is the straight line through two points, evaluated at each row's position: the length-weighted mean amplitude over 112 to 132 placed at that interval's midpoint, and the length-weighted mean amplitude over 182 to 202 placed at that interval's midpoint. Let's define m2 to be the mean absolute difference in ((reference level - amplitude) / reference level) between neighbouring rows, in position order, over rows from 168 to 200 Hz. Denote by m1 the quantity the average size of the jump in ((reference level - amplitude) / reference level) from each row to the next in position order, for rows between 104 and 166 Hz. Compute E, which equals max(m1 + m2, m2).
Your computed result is 0.0325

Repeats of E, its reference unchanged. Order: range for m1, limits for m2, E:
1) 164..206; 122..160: 0.0300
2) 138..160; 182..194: 0.0318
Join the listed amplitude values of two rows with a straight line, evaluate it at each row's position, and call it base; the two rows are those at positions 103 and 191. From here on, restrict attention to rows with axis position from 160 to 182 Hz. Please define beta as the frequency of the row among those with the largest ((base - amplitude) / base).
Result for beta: 181 Hz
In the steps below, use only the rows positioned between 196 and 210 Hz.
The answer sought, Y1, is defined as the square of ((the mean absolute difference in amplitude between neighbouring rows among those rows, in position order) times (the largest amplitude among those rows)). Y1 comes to 0.025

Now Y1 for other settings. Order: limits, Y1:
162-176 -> 0.021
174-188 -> 0.036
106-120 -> 0.033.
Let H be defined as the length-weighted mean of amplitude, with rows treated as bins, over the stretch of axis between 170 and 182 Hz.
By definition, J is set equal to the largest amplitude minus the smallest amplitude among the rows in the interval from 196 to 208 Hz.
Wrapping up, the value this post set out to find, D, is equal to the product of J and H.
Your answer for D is 0.4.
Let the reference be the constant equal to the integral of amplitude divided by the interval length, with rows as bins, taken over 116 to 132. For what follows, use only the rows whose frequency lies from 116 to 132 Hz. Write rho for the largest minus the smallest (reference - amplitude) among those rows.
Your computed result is 0.16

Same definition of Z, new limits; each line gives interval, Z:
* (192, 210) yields 3.314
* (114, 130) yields 3.027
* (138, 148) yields 3.246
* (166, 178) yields 3.285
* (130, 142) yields 3.127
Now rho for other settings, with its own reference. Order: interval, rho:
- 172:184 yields 0.16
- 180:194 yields 0.28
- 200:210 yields 0.07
